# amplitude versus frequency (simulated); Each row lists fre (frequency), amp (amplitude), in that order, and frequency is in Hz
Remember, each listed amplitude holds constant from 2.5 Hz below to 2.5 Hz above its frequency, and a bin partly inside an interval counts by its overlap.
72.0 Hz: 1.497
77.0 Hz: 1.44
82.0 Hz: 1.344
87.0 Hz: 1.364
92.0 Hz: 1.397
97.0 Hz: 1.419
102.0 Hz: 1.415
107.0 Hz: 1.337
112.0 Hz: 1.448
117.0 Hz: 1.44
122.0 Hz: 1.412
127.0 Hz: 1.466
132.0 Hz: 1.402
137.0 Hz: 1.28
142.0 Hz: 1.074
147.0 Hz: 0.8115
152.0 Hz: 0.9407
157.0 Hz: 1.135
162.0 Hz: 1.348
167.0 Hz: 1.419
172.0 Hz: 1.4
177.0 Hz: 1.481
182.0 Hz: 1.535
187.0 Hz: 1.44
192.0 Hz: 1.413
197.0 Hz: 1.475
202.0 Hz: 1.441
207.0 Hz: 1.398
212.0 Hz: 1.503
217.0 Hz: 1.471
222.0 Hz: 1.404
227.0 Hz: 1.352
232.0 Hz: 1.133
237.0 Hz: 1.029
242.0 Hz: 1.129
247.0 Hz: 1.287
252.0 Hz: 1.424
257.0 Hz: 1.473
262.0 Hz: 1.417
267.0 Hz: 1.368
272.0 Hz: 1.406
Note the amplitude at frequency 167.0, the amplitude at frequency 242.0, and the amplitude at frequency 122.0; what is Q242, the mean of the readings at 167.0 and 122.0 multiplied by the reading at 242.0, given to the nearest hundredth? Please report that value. 1.60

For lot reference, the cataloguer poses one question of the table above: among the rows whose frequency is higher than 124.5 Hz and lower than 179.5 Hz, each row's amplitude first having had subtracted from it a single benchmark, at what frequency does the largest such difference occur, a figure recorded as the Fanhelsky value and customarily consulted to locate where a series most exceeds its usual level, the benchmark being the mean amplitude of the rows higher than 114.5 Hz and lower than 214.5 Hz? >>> 177.0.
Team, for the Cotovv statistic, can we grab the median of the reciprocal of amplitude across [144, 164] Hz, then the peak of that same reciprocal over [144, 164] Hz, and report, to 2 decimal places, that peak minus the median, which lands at 0.26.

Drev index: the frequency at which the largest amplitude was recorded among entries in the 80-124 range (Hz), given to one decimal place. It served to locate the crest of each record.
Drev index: 112.0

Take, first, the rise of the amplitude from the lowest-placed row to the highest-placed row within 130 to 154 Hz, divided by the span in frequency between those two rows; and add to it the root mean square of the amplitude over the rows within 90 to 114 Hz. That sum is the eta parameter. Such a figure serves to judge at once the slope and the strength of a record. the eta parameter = 1.38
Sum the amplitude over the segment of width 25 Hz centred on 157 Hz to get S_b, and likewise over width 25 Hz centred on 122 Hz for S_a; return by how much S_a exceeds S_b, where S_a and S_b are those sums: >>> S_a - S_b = 1.5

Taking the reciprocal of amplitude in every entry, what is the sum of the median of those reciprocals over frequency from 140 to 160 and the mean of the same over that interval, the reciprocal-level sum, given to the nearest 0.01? 2.02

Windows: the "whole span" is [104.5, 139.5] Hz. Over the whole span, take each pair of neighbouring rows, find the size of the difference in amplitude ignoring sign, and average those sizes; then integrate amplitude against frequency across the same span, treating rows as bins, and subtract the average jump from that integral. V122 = 48.9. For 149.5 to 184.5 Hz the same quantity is 46.2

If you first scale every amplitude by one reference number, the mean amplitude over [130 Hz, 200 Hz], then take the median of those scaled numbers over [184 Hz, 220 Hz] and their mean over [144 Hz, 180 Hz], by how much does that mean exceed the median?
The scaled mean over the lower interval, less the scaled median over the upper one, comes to -0.17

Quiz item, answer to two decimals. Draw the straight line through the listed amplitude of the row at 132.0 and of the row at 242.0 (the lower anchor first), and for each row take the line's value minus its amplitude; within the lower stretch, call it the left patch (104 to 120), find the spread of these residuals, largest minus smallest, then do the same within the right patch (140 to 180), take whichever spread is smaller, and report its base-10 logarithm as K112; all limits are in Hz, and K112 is -0.89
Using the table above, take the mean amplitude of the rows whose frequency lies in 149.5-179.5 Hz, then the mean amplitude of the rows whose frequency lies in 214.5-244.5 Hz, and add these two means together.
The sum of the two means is 2.54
